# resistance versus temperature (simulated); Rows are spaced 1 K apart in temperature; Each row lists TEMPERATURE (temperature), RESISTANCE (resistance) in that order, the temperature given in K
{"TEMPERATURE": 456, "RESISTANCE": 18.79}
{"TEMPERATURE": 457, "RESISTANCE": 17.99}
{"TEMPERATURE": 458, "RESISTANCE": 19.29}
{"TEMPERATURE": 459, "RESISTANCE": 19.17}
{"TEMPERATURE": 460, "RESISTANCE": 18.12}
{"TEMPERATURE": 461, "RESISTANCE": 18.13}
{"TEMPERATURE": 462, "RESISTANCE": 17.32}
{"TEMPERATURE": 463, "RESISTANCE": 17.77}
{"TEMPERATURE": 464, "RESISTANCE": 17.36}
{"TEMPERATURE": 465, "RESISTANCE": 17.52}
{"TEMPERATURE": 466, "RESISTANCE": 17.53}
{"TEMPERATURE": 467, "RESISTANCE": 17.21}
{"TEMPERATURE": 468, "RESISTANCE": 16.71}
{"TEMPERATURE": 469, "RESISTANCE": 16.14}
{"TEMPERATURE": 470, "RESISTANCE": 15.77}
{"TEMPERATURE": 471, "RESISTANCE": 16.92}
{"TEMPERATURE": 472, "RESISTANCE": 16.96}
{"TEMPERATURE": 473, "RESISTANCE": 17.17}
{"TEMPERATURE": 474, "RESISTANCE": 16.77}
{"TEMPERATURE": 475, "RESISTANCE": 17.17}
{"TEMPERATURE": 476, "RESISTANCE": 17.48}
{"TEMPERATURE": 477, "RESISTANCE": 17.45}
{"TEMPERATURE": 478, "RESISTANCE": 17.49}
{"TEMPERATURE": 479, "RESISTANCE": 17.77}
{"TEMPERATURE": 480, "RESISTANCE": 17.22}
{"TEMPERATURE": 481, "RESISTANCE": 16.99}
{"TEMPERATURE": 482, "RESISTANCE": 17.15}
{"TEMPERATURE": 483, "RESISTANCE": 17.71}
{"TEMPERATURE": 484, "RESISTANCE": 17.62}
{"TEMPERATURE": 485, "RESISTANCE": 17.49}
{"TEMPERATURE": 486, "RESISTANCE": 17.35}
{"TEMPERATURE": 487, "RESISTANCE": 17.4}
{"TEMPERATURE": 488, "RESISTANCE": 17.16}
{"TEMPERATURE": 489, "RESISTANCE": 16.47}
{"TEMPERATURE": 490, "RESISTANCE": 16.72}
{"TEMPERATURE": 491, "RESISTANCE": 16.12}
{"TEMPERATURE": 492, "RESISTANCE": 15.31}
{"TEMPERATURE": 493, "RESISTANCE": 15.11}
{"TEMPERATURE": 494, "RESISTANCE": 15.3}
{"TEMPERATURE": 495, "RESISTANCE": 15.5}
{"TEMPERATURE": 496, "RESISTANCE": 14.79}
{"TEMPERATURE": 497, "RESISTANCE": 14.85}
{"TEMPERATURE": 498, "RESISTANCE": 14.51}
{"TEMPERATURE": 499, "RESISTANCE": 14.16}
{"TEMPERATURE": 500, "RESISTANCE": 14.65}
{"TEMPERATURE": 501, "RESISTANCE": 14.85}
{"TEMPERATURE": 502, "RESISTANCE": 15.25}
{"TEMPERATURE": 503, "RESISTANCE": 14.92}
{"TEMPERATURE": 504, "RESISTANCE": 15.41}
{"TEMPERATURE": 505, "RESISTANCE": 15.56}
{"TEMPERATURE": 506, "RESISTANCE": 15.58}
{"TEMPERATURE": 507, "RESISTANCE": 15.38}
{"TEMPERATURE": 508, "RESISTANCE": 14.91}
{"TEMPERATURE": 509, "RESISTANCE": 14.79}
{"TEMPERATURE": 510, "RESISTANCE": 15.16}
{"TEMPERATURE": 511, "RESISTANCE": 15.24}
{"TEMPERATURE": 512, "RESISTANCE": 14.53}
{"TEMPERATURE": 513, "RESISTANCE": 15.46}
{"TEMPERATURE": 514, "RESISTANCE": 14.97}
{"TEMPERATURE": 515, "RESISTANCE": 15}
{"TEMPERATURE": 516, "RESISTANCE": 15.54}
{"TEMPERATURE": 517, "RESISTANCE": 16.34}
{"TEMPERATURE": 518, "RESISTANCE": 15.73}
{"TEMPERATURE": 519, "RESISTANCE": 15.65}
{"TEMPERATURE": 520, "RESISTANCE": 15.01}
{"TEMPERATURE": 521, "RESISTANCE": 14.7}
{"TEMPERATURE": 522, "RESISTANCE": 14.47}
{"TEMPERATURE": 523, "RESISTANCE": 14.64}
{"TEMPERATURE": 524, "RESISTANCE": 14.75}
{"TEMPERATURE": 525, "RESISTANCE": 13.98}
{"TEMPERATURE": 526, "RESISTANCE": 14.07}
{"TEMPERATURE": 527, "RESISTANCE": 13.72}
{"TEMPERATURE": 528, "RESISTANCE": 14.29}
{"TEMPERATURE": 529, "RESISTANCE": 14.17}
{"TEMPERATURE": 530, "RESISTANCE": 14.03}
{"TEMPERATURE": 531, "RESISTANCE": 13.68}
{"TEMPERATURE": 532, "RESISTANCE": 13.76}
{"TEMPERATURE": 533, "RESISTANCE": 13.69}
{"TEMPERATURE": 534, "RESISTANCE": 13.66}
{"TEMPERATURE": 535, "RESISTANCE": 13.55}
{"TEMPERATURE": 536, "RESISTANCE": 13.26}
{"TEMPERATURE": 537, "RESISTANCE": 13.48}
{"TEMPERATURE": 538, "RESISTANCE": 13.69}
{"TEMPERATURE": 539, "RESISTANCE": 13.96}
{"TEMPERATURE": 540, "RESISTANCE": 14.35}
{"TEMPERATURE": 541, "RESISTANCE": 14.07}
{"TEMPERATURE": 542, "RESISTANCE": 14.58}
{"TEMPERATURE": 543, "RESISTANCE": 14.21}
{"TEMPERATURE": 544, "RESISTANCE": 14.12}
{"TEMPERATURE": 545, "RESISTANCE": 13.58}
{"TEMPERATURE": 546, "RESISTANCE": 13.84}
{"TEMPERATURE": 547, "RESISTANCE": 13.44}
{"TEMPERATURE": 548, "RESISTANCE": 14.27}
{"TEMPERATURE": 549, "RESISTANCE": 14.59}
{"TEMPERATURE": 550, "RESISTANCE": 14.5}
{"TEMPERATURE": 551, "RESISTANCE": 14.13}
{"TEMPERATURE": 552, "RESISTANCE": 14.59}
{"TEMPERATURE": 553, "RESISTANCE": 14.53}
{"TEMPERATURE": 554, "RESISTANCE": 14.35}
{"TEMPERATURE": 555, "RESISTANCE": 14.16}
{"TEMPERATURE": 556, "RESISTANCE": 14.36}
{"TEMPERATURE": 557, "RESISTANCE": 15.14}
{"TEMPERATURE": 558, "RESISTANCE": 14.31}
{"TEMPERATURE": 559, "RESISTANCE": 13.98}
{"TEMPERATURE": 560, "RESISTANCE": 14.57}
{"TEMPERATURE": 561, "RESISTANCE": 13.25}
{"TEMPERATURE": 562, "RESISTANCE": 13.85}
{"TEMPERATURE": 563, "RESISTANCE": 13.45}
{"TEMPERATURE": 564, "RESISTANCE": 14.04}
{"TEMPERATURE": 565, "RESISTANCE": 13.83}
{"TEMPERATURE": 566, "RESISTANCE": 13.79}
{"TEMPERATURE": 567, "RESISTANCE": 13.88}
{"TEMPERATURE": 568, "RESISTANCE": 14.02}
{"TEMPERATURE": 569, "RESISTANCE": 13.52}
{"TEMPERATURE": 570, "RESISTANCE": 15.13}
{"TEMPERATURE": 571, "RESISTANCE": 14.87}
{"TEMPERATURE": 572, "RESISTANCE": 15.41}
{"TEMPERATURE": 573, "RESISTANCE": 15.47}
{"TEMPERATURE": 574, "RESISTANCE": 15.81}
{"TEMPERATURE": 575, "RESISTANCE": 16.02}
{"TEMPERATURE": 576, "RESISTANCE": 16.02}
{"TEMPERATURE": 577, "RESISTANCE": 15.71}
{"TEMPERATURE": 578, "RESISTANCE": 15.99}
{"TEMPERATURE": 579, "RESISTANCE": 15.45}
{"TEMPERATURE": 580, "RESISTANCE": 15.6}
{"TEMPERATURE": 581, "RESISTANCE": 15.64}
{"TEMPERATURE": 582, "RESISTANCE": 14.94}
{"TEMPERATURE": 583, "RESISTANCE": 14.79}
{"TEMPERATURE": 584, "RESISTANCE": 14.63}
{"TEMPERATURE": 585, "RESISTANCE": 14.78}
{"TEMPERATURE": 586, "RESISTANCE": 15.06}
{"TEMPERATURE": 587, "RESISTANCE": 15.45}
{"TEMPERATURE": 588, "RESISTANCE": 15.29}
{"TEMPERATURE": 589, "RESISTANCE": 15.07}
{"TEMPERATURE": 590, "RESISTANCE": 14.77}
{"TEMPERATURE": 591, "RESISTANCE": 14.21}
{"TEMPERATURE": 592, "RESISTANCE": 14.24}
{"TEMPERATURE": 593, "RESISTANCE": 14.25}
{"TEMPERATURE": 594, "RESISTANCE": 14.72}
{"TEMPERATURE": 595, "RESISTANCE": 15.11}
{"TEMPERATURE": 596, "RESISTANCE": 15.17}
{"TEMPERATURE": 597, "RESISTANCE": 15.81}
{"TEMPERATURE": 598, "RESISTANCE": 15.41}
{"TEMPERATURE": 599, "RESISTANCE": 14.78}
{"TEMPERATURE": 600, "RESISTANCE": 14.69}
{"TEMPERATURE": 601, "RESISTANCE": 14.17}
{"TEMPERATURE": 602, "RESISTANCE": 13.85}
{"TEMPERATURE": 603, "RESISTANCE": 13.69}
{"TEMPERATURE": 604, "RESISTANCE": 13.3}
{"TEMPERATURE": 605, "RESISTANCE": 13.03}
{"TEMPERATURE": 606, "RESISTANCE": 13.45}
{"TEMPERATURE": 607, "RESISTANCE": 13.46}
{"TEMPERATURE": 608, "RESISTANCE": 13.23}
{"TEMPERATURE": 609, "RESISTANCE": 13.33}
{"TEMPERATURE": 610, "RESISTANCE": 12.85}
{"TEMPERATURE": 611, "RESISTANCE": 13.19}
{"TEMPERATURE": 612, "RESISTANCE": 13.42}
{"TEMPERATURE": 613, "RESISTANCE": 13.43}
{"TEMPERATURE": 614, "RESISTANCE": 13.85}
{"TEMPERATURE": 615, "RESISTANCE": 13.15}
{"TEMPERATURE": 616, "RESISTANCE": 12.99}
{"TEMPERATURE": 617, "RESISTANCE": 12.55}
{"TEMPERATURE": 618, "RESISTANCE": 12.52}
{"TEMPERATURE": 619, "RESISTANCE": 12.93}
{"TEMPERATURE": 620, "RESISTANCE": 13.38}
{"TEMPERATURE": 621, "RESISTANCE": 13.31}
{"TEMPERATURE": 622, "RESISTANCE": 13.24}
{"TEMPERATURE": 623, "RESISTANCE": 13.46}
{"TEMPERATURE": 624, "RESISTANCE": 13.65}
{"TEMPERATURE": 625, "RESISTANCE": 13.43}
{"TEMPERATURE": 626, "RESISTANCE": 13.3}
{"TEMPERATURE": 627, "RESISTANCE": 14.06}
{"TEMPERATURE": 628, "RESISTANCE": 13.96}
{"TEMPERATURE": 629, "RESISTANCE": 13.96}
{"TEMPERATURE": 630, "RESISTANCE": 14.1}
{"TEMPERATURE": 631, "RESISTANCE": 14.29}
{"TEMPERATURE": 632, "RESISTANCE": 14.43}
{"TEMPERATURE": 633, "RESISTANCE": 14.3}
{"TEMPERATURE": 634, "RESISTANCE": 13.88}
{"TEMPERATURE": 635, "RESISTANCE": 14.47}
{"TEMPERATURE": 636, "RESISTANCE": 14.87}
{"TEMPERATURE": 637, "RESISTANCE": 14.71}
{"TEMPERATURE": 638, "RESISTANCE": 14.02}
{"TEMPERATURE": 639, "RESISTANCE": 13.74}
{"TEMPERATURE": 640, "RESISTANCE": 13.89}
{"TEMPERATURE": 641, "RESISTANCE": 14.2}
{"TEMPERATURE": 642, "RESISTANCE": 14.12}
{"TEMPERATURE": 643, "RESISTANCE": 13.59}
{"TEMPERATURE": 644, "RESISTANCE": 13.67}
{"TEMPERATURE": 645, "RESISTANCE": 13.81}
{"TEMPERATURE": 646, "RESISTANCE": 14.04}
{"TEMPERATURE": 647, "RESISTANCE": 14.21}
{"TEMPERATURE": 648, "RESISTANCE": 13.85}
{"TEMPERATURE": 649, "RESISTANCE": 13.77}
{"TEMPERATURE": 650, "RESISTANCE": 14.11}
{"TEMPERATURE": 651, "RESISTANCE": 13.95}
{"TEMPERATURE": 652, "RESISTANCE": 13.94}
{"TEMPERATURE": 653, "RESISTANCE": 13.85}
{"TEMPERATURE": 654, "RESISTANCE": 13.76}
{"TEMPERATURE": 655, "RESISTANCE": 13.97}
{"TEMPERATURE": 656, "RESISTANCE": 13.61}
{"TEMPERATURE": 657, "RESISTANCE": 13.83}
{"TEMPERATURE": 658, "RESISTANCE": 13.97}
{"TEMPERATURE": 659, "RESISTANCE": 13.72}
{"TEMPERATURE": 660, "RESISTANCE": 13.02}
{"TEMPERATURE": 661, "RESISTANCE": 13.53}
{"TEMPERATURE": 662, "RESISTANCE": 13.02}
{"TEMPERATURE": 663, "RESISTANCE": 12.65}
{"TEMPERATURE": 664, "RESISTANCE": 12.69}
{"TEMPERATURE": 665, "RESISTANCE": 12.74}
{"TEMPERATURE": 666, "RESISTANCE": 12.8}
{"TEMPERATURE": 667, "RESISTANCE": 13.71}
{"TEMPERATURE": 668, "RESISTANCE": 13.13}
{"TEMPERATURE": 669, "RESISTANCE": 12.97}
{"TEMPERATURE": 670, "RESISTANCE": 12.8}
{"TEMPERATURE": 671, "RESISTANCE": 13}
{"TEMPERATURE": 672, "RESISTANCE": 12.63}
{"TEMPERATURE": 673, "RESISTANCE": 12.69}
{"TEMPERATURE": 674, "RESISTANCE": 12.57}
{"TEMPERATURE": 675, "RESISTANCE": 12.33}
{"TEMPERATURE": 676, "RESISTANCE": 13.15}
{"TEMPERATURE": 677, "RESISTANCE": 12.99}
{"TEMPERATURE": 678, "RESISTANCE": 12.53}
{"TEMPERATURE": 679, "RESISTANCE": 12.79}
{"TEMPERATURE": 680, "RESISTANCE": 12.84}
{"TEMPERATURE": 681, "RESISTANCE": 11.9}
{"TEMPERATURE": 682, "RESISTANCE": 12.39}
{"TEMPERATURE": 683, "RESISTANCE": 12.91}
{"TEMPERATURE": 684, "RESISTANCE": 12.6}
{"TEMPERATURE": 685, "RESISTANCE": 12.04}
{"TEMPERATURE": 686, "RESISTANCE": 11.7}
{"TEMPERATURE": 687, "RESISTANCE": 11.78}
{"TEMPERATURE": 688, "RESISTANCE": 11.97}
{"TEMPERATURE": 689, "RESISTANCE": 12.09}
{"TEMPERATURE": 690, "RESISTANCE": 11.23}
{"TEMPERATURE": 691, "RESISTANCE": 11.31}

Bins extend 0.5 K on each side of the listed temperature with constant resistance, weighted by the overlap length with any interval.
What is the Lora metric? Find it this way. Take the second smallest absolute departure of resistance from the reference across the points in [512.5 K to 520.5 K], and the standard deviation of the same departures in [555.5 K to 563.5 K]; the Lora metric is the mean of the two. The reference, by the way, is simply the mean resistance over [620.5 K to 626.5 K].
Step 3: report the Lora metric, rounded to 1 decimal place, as 1.1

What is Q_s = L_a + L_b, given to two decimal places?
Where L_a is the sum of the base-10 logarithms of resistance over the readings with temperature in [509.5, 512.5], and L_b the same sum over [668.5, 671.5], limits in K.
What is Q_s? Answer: 6.86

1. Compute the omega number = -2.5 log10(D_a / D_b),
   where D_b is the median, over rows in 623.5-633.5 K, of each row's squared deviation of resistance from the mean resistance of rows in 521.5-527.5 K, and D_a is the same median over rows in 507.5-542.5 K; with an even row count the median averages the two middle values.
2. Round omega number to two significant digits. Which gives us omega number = -1.7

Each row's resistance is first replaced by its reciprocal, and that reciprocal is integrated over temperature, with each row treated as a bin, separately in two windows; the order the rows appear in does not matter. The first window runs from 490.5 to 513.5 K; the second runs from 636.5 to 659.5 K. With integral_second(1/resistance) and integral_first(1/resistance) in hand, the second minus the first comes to 0.13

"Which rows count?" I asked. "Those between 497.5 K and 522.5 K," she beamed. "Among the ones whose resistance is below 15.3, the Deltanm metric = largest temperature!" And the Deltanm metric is 522 K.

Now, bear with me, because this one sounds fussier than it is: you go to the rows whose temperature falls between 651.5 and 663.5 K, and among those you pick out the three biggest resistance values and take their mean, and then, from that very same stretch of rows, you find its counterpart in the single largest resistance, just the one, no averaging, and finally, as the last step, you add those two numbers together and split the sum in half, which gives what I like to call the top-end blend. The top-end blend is 14.0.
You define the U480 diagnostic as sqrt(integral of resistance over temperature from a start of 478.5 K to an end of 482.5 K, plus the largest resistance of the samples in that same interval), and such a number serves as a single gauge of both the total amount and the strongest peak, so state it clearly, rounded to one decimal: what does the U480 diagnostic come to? 9.3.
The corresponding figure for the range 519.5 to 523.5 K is 8.6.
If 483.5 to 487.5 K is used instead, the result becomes 9.4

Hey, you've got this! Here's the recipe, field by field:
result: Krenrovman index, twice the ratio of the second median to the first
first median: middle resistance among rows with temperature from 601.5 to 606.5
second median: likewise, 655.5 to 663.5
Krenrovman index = 2.02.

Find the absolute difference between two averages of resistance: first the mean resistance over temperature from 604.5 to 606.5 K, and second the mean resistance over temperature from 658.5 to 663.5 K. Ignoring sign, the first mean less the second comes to 0.1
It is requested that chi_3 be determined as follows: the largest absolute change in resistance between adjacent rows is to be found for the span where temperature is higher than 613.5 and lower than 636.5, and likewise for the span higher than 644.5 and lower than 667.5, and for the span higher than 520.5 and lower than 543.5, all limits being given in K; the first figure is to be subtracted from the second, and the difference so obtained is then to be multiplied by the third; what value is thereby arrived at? 0.12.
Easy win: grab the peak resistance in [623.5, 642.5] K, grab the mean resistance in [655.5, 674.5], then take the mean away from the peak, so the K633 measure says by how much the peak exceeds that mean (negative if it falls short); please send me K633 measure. 1.8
